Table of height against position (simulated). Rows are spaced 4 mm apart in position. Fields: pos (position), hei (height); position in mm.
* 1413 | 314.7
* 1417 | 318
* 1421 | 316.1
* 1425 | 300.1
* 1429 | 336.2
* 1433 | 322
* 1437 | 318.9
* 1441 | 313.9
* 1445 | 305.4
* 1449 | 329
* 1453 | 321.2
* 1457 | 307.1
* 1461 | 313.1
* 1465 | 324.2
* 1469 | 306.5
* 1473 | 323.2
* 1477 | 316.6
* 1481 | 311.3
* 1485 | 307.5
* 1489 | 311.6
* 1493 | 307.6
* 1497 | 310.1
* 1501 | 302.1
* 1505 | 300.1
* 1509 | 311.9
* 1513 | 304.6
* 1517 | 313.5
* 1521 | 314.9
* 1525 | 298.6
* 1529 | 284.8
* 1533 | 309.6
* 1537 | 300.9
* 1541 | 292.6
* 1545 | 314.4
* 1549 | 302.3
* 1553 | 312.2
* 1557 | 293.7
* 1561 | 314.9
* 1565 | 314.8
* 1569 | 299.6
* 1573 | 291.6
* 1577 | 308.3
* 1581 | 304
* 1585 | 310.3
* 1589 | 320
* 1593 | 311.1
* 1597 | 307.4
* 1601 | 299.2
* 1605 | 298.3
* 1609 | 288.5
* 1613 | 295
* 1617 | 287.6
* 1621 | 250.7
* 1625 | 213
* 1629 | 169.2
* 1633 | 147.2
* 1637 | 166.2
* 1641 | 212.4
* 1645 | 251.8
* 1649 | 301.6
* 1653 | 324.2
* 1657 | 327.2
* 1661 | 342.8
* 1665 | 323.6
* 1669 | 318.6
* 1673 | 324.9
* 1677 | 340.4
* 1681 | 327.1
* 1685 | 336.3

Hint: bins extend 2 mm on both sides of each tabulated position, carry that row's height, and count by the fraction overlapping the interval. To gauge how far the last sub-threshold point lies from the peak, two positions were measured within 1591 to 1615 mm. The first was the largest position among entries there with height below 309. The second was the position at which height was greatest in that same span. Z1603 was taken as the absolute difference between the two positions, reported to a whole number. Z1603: 20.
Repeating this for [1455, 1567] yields 92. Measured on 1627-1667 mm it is 12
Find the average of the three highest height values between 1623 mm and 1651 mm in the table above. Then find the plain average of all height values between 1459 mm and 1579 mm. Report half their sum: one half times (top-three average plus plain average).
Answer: 281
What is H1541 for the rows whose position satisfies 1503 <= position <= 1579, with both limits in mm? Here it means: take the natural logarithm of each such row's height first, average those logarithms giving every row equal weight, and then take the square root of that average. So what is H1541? 2.39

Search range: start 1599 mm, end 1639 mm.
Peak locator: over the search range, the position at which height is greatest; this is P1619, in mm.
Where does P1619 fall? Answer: 1601 mm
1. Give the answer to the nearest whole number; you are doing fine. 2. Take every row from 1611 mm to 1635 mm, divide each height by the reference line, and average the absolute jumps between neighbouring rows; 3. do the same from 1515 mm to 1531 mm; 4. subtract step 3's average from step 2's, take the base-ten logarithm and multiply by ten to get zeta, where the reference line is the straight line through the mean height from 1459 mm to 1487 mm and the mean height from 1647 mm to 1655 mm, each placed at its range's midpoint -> -12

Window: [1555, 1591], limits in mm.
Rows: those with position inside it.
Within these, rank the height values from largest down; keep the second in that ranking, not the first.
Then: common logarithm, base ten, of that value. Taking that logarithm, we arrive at 2.50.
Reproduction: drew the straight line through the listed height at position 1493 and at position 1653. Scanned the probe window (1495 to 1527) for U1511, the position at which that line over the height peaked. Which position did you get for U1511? 1525 mm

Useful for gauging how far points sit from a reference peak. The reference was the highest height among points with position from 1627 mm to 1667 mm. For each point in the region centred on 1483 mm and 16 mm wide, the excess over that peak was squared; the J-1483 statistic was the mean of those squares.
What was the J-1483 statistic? 975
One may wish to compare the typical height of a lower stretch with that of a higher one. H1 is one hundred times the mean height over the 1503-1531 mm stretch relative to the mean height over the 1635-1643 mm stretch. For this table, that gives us 161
